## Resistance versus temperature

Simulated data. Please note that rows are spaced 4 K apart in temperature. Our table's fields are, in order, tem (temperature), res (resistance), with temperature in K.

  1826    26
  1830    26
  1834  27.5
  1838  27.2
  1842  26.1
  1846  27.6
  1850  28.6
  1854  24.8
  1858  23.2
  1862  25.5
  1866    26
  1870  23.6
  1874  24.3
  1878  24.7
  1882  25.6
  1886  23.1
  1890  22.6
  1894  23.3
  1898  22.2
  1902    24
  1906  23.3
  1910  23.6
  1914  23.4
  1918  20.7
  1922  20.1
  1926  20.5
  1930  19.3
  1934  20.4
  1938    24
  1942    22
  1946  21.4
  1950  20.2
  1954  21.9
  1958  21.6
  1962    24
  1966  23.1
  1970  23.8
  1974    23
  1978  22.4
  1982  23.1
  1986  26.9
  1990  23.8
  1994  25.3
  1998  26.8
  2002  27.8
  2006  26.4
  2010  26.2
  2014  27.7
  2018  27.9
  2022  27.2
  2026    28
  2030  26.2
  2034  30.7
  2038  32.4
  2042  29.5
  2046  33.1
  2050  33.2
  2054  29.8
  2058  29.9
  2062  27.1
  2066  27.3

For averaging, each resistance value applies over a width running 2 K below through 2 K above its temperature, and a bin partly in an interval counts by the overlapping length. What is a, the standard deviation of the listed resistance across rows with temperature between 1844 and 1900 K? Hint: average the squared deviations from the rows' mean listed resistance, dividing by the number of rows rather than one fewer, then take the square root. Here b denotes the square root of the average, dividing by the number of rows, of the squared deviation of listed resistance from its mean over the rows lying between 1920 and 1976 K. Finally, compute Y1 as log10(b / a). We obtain -0.07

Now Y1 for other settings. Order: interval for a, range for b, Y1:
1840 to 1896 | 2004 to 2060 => 0.15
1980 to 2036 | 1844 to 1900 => 0.00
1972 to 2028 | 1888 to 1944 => -0.10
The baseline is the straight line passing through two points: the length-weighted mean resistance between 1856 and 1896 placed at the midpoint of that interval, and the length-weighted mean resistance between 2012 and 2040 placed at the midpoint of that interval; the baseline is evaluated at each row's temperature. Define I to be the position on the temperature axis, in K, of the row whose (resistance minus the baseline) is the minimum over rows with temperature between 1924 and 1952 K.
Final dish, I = 1930 K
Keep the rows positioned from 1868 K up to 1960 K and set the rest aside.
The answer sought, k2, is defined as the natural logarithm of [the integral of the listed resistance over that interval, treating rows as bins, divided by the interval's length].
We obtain 3.11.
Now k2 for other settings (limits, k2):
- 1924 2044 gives 3.21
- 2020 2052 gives 3.40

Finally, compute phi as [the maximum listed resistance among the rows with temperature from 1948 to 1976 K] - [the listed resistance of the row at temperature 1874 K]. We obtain 0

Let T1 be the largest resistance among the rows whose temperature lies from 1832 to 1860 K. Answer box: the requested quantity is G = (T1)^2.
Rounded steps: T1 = 28.6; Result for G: 818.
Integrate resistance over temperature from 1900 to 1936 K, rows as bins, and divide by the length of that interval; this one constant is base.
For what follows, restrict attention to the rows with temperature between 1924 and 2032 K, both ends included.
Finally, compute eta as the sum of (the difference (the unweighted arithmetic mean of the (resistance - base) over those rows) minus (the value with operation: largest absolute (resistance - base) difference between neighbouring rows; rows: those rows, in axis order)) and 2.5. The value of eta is 1.1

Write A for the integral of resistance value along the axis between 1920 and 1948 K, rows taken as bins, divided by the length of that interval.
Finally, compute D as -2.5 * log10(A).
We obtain -3.31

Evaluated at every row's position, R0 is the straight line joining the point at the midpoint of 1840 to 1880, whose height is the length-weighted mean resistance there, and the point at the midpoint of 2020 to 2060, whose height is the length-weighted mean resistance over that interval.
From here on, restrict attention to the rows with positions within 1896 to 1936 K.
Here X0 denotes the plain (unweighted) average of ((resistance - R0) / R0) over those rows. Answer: -0.19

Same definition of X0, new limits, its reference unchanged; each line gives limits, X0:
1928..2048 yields -0.12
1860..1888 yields -0.04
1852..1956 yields -0.14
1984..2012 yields -0.10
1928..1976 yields -0.21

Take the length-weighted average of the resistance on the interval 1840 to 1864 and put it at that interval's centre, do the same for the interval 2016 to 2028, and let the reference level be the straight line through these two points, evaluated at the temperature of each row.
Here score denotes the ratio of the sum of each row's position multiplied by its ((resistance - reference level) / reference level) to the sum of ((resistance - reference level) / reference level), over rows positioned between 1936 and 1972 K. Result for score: 1953.3 K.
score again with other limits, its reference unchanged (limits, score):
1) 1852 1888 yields 1871.4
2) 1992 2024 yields 2002.2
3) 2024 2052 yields 2044.0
